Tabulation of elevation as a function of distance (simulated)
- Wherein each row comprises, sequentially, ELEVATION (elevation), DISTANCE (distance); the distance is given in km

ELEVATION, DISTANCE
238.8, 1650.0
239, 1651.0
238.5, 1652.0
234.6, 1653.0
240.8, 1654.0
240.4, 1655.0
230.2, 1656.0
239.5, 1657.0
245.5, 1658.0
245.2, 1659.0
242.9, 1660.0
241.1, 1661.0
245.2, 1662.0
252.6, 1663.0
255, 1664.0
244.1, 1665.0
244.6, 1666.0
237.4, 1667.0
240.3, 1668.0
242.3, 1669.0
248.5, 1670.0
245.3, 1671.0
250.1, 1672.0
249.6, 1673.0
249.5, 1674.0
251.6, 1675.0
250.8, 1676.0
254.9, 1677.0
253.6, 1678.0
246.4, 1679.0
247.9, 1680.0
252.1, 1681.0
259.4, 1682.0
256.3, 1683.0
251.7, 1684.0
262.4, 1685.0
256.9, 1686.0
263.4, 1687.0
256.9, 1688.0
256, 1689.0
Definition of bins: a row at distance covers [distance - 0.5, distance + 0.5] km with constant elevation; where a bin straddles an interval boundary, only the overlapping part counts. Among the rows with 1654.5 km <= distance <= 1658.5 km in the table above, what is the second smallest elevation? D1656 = 239.5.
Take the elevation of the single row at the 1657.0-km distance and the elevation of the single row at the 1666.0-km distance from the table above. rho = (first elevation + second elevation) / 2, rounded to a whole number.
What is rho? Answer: 242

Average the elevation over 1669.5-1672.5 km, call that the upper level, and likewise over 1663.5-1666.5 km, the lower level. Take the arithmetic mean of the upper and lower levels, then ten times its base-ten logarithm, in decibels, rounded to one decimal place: 23.9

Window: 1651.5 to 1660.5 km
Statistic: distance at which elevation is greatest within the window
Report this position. 1658.0 km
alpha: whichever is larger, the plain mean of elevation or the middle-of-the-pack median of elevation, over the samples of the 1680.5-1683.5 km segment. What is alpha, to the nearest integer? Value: 256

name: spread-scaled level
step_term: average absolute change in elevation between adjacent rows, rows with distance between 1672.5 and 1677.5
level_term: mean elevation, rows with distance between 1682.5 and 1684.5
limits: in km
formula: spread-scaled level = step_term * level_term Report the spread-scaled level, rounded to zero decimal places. 451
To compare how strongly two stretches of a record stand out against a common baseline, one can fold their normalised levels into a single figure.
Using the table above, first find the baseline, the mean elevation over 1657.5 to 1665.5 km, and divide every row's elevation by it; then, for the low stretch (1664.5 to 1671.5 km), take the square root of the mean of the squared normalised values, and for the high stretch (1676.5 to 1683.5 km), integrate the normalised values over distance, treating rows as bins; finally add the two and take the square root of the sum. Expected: 2.86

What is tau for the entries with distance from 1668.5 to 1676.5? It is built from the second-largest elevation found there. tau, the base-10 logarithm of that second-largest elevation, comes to 2.40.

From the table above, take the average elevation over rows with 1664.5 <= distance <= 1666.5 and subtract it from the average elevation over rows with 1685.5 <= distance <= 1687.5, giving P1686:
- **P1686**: 16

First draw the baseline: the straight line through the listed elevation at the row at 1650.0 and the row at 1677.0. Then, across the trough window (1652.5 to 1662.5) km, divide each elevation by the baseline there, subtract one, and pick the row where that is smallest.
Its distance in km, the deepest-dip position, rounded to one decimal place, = 1656.0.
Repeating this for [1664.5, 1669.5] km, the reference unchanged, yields 1667.0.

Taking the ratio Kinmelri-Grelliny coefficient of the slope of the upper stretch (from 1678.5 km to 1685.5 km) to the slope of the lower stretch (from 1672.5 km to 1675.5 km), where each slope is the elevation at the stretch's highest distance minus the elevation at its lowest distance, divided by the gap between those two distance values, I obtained 2.7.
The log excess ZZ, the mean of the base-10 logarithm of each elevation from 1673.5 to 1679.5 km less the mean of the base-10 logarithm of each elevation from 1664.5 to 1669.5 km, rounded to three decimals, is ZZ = 0.017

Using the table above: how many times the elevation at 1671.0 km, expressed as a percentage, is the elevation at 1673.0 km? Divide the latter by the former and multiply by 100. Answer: 102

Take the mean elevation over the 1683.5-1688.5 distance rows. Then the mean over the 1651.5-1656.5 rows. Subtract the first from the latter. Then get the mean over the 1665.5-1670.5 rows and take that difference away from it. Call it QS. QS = 264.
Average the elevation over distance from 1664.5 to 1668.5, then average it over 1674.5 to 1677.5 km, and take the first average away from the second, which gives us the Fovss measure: 11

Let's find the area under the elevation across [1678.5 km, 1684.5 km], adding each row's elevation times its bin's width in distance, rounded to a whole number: 1514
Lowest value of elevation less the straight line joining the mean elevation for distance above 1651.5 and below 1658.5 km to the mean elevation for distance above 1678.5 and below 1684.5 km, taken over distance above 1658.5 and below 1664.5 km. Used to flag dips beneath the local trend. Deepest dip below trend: -1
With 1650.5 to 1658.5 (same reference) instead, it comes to -9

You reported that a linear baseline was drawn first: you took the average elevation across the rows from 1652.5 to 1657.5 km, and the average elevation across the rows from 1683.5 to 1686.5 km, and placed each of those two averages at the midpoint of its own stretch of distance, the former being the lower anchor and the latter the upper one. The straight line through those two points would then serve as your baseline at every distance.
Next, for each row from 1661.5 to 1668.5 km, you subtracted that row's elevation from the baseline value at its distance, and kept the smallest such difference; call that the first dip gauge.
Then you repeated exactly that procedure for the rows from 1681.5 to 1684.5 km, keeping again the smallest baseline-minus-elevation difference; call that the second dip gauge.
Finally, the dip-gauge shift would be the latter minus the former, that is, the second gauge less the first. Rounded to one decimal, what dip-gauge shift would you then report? 7.5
